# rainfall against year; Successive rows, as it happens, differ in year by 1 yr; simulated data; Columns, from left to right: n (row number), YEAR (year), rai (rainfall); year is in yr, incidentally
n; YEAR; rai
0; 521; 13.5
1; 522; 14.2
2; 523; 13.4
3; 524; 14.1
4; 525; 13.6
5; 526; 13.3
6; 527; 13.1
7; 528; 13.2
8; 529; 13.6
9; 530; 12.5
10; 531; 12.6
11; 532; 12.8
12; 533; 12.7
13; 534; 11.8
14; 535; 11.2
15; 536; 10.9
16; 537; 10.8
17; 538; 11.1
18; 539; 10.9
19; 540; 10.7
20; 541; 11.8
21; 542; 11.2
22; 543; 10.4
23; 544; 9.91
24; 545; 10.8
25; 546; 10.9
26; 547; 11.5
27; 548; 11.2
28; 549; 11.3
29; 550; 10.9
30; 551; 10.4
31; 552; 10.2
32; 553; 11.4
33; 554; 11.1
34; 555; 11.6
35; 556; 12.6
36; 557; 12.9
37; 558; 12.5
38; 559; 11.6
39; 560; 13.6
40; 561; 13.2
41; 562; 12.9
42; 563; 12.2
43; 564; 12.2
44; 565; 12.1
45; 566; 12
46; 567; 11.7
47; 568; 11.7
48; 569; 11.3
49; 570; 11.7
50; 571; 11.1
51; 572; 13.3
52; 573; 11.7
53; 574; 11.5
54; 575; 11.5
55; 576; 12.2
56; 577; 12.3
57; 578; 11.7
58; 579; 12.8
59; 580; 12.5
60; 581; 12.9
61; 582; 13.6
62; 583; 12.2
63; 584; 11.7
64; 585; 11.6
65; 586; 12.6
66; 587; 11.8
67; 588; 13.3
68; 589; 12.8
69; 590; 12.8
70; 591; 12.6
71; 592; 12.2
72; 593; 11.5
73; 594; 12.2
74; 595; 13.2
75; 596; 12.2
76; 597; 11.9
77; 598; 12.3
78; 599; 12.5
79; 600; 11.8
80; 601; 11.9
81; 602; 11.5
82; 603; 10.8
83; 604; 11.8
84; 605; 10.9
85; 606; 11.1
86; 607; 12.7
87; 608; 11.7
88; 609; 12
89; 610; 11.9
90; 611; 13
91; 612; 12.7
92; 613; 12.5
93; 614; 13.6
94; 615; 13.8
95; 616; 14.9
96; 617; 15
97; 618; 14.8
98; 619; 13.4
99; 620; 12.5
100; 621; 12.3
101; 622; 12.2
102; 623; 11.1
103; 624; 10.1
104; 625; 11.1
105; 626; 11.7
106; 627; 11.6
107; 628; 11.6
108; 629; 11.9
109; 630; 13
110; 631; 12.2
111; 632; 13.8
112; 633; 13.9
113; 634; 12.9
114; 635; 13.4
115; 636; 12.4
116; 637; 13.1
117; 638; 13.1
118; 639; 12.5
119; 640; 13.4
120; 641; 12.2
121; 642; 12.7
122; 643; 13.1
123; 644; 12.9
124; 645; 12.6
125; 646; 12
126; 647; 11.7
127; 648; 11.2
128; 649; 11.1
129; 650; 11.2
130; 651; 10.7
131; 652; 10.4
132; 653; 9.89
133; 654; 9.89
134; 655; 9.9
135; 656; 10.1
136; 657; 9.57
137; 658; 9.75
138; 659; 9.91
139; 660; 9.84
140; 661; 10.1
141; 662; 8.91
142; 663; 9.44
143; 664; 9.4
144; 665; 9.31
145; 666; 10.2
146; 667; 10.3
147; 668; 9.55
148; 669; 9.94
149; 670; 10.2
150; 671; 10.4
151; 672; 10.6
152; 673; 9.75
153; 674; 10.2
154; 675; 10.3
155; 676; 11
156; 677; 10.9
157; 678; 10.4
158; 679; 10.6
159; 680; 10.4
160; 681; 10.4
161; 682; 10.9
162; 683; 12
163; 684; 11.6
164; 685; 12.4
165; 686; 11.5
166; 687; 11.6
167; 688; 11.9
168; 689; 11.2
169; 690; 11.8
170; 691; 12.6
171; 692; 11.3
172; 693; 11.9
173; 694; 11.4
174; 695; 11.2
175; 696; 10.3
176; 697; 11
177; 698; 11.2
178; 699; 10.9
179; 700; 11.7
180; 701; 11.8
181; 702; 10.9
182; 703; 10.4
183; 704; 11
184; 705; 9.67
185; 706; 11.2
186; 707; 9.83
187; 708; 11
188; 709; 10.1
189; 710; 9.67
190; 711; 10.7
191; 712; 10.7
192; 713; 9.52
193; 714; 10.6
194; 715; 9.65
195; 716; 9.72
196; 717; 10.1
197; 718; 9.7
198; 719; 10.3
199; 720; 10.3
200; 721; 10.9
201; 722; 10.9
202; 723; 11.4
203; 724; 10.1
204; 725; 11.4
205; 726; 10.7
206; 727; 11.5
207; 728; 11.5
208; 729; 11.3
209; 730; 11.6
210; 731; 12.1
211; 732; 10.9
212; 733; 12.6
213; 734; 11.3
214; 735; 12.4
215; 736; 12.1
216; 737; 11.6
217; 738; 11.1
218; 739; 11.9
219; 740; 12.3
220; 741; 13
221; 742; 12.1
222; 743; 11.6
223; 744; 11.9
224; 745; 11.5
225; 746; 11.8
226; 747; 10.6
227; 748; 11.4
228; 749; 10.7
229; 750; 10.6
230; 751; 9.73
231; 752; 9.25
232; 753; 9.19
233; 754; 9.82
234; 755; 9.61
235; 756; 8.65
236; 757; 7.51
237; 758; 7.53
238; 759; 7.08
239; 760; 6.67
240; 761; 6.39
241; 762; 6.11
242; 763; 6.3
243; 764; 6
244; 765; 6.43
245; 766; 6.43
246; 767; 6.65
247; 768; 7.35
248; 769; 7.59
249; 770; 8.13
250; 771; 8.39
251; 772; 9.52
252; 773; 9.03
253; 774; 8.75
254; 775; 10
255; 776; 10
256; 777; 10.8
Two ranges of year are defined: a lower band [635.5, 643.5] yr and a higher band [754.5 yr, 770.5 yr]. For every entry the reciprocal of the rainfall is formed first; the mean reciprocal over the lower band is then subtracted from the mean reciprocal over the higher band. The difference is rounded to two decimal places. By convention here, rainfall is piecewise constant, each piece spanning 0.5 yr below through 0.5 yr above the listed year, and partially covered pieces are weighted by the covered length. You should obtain 0.06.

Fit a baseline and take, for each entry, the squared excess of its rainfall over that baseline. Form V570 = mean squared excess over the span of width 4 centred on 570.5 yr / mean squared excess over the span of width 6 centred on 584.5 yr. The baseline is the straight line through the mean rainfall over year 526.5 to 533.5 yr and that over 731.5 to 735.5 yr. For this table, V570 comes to 2.42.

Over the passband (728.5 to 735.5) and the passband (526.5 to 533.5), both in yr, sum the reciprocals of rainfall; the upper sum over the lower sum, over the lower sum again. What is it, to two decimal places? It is 2.04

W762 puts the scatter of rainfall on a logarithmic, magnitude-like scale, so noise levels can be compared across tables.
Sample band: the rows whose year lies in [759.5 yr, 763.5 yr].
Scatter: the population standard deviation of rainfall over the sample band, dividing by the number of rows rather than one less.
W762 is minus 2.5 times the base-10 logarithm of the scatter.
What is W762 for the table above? 1.7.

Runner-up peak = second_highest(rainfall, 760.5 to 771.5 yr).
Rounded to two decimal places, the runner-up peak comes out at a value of 8.13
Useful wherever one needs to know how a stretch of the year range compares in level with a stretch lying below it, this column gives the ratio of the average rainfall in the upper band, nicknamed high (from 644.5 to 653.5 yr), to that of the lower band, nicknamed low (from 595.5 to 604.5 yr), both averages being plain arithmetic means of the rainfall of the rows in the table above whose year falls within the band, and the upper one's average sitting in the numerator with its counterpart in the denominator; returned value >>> 0.94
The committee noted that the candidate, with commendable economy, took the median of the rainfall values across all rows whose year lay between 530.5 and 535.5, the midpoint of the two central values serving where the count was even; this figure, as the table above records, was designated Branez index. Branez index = 12.6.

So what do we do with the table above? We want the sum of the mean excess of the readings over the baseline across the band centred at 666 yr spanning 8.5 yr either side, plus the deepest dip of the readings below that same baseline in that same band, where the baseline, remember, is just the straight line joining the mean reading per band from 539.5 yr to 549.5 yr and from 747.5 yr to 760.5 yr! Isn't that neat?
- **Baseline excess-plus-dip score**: 1.0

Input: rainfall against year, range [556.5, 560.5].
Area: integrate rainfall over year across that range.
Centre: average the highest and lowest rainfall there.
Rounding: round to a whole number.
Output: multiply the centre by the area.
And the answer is 638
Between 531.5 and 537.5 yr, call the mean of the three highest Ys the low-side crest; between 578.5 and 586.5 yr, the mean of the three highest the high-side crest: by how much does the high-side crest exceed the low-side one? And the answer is 1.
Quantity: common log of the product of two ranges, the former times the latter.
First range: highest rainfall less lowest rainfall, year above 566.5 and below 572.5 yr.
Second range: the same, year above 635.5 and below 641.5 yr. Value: 0.42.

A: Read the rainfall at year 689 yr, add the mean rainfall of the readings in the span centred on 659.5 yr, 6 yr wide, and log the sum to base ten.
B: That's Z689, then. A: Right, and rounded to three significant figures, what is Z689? 1.32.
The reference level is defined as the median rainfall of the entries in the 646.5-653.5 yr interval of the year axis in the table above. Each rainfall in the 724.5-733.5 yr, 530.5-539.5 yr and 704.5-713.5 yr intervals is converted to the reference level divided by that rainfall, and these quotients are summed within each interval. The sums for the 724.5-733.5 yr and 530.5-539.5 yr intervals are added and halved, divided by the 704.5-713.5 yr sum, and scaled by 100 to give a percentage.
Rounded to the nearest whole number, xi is 89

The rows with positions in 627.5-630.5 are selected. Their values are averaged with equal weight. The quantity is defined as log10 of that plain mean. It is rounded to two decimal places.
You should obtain 1.09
